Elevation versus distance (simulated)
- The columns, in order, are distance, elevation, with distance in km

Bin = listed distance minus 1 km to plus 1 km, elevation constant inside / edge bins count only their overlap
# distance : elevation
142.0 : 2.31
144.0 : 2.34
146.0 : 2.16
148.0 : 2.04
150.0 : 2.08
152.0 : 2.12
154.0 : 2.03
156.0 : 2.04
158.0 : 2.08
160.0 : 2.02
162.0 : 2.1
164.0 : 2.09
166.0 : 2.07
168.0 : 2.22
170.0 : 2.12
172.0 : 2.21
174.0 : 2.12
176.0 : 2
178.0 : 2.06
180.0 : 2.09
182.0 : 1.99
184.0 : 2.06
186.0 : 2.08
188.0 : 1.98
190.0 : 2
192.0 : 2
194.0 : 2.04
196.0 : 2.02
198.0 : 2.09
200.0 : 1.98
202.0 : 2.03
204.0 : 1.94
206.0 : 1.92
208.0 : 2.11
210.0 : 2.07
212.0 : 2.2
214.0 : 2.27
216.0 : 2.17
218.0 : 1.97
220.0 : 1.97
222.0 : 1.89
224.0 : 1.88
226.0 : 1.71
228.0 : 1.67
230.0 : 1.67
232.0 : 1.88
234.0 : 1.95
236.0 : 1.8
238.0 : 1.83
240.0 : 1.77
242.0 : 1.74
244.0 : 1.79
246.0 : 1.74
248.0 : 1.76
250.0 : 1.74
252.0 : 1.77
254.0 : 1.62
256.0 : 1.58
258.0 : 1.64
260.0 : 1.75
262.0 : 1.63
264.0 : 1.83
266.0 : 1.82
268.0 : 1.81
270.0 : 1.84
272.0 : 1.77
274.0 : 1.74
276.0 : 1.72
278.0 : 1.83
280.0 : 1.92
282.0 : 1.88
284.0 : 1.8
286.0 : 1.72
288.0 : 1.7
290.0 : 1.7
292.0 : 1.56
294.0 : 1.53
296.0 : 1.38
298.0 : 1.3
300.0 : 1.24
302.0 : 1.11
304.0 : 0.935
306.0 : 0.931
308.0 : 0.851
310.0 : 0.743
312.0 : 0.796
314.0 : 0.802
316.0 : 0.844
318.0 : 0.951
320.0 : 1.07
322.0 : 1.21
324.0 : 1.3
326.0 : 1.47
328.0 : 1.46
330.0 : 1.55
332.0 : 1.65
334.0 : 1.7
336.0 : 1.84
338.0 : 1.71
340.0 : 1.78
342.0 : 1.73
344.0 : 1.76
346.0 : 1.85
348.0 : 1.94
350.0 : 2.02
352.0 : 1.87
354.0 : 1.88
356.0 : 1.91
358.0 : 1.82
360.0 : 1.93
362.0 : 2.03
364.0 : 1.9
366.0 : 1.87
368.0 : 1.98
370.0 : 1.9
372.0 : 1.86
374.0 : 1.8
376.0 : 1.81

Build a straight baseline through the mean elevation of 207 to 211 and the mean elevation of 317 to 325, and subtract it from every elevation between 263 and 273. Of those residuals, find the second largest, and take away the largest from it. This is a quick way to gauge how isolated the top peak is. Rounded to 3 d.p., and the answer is -0.047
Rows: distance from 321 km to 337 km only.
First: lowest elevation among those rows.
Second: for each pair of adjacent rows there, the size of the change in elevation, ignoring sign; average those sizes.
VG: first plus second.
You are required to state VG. 1.3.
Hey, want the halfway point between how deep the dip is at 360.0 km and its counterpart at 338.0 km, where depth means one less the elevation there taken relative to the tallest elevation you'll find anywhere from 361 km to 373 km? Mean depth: 0.10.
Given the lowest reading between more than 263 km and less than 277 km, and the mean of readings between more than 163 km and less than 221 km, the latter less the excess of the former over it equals 2.4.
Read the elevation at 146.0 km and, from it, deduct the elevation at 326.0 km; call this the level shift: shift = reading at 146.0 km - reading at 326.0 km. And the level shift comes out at 0.7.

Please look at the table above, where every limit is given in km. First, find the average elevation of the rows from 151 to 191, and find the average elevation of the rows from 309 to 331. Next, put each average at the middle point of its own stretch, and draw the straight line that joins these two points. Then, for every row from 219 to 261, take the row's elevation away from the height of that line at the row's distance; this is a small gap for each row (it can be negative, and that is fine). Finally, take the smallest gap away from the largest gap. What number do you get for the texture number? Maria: 0.32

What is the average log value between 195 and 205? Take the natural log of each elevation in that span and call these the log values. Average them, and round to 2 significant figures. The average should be 0.70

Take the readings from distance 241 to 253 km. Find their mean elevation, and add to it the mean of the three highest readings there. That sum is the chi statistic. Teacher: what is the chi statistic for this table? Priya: 3.53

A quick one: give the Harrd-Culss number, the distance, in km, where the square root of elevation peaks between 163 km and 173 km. 168.0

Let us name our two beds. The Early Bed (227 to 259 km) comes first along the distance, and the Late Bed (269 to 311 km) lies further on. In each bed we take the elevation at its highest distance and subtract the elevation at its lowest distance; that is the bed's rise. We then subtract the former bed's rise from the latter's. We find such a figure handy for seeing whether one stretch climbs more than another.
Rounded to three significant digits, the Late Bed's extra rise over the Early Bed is -1.07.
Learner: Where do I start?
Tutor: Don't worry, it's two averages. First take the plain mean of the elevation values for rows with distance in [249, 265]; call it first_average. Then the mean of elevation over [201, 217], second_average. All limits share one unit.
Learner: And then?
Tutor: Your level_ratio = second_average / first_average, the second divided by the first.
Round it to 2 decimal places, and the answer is 1.23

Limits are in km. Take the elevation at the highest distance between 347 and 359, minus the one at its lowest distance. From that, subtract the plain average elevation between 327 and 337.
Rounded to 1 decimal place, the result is -1.8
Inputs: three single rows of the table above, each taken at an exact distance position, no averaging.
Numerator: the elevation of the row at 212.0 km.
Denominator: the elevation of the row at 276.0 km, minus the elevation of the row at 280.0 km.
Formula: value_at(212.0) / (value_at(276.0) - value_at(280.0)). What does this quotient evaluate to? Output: -11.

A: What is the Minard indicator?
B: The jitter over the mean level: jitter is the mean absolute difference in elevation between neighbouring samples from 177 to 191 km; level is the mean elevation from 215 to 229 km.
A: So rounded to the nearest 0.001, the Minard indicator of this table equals 0.030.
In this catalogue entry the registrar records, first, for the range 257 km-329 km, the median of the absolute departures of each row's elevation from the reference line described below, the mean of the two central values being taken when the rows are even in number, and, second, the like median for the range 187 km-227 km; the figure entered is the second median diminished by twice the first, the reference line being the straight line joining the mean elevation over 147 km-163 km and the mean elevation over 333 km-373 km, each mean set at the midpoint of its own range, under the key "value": -0.69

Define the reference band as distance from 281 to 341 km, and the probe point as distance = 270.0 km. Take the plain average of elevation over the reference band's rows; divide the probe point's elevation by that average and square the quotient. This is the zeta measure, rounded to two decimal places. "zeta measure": 1.86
